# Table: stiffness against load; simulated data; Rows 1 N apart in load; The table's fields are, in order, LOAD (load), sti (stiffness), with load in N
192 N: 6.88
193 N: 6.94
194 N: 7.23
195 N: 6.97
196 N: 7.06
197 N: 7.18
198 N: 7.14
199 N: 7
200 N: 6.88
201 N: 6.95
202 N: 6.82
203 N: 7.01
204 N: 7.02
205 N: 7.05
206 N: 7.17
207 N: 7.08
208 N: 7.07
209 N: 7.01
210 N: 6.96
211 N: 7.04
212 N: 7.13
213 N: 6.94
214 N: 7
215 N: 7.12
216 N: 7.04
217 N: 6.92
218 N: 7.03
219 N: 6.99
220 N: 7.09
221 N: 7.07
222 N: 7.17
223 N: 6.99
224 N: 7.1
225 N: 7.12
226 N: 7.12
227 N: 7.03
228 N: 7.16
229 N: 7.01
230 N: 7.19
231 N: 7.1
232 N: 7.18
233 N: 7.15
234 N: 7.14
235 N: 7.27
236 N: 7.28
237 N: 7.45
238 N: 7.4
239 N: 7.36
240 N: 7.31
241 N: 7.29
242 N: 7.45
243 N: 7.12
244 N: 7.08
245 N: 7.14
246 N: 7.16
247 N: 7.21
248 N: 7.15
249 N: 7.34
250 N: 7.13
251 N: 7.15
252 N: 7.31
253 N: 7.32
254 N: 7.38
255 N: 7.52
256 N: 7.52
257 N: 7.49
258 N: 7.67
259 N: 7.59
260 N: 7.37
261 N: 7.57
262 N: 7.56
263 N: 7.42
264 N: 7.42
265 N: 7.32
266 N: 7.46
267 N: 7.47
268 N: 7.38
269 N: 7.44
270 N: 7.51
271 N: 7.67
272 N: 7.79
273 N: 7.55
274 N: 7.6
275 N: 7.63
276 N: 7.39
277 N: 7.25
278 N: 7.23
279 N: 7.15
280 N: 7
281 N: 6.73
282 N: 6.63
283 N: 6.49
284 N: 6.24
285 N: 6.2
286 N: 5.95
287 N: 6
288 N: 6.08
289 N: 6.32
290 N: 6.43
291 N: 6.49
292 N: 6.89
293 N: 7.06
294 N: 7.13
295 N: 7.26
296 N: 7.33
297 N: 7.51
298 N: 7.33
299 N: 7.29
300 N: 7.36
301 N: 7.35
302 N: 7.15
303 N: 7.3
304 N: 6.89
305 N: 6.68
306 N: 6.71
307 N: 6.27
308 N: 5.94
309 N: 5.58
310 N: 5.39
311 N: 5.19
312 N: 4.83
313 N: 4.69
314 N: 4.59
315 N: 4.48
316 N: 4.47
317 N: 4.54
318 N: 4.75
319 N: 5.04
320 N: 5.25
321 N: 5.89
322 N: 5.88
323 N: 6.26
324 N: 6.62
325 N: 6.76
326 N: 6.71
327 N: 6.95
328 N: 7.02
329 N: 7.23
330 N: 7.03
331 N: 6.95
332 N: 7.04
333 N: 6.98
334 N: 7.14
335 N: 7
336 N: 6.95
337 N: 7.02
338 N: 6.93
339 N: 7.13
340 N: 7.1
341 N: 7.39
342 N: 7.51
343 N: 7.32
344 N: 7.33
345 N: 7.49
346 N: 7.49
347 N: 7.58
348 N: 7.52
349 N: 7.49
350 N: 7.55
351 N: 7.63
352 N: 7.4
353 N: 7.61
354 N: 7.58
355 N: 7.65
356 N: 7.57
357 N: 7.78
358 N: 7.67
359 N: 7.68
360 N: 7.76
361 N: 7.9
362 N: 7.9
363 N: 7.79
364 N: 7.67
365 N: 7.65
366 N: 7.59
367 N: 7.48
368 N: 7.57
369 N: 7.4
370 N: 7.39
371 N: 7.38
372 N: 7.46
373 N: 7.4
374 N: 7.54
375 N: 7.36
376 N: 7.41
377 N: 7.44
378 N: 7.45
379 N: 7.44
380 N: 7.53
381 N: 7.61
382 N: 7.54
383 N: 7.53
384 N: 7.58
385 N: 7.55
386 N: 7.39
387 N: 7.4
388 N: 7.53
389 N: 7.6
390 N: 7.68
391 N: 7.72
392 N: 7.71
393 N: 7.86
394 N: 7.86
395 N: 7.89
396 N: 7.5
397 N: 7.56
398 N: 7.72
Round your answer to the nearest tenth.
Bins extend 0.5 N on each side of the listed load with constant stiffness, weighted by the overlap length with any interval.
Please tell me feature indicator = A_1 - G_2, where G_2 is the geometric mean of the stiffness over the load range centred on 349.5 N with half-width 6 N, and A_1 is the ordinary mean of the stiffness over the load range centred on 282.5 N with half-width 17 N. -0.5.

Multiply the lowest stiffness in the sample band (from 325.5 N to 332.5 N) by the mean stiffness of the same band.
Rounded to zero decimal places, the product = 47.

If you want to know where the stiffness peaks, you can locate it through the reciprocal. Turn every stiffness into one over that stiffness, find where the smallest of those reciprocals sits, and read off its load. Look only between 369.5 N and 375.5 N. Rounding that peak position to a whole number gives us 374 N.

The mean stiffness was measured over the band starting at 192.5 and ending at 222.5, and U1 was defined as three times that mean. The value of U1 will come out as 21.1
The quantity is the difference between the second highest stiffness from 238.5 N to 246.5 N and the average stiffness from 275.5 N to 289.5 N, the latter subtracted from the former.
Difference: 0.74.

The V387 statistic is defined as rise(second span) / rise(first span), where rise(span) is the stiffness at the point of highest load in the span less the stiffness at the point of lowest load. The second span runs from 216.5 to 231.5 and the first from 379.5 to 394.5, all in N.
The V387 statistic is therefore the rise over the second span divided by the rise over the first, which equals 0.5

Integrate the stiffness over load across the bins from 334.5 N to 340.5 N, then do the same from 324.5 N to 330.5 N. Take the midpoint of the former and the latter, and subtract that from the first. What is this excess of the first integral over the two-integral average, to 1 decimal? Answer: 0.2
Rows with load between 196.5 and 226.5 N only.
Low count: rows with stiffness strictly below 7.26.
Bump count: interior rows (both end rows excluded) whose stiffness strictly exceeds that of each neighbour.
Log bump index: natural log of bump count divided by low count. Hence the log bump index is -1.5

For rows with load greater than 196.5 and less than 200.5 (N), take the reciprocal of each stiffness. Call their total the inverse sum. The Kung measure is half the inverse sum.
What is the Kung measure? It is 0.28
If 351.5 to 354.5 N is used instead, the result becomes 0.20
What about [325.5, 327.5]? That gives 0.15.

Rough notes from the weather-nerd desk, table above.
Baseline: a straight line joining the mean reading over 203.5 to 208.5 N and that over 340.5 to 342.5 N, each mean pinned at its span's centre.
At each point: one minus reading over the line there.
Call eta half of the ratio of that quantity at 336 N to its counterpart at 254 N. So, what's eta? -1.4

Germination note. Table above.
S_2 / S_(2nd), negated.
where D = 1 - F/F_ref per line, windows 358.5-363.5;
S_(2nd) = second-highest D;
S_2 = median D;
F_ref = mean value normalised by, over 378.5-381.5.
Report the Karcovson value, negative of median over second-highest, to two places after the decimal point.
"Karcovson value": -1.13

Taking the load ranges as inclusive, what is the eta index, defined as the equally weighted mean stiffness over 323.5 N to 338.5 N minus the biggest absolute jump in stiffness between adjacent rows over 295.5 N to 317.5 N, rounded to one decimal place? 6.5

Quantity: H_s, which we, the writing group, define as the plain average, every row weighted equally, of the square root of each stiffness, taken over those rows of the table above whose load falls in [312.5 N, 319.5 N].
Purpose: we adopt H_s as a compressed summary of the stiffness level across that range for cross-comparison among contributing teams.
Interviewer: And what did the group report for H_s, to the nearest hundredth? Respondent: 2.16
